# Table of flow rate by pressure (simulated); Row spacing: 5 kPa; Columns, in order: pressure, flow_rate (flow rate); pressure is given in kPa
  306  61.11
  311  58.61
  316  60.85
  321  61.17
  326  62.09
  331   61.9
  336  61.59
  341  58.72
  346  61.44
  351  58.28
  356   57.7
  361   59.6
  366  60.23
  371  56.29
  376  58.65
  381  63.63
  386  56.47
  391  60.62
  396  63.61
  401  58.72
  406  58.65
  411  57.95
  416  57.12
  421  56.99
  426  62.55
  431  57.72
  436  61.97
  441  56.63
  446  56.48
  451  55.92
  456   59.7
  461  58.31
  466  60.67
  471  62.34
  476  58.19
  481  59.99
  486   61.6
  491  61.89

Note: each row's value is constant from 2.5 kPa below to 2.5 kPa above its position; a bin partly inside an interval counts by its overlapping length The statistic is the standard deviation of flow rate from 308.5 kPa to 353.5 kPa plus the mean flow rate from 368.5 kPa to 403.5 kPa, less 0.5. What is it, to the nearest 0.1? 60.7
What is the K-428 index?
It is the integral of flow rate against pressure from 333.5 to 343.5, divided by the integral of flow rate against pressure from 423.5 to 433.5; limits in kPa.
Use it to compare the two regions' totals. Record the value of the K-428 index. 1.00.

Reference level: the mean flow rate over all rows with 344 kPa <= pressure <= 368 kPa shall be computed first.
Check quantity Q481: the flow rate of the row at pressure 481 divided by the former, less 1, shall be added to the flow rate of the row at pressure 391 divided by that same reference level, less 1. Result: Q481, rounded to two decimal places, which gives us 0.03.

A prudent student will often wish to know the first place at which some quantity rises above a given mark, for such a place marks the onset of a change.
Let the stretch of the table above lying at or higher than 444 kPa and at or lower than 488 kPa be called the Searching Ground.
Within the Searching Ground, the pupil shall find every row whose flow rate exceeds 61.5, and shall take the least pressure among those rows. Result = 471 kPa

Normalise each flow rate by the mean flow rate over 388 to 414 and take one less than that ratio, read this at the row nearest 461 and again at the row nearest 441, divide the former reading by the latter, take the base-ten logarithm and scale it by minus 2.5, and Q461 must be 0.8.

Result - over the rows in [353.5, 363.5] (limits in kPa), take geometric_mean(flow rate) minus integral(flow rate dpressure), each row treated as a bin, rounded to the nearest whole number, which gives -528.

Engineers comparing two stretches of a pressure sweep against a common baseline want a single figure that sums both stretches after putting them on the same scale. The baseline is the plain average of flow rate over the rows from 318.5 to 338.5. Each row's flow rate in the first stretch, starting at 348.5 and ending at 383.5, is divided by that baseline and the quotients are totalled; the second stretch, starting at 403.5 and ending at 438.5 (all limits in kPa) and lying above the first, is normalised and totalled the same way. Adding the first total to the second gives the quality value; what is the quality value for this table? 13.4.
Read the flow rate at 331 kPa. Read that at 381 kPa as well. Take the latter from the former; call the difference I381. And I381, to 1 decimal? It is -1.7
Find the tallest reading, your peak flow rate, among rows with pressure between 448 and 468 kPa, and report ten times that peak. 607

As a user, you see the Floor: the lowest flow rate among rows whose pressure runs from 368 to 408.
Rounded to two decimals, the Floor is 56.29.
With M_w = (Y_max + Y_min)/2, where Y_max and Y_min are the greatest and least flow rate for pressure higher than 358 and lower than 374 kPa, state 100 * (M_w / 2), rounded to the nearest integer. 2913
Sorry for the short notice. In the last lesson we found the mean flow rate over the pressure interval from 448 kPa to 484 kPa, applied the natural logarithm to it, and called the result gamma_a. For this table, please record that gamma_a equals 4.08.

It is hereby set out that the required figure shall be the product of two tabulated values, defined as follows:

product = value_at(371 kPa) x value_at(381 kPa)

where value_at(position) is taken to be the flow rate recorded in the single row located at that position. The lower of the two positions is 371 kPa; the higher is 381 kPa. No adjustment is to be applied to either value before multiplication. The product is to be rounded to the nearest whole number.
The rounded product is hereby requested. 3582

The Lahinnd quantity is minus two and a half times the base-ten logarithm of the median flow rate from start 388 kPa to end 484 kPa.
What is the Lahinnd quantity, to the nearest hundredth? -4.42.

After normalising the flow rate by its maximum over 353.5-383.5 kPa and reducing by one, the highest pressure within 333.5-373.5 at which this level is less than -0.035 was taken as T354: 371 kPa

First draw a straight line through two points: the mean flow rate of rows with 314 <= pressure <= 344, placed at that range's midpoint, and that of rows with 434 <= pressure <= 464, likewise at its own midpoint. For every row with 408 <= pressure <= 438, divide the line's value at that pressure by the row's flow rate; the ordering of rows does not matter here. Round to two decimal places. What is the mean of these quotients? 1.00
